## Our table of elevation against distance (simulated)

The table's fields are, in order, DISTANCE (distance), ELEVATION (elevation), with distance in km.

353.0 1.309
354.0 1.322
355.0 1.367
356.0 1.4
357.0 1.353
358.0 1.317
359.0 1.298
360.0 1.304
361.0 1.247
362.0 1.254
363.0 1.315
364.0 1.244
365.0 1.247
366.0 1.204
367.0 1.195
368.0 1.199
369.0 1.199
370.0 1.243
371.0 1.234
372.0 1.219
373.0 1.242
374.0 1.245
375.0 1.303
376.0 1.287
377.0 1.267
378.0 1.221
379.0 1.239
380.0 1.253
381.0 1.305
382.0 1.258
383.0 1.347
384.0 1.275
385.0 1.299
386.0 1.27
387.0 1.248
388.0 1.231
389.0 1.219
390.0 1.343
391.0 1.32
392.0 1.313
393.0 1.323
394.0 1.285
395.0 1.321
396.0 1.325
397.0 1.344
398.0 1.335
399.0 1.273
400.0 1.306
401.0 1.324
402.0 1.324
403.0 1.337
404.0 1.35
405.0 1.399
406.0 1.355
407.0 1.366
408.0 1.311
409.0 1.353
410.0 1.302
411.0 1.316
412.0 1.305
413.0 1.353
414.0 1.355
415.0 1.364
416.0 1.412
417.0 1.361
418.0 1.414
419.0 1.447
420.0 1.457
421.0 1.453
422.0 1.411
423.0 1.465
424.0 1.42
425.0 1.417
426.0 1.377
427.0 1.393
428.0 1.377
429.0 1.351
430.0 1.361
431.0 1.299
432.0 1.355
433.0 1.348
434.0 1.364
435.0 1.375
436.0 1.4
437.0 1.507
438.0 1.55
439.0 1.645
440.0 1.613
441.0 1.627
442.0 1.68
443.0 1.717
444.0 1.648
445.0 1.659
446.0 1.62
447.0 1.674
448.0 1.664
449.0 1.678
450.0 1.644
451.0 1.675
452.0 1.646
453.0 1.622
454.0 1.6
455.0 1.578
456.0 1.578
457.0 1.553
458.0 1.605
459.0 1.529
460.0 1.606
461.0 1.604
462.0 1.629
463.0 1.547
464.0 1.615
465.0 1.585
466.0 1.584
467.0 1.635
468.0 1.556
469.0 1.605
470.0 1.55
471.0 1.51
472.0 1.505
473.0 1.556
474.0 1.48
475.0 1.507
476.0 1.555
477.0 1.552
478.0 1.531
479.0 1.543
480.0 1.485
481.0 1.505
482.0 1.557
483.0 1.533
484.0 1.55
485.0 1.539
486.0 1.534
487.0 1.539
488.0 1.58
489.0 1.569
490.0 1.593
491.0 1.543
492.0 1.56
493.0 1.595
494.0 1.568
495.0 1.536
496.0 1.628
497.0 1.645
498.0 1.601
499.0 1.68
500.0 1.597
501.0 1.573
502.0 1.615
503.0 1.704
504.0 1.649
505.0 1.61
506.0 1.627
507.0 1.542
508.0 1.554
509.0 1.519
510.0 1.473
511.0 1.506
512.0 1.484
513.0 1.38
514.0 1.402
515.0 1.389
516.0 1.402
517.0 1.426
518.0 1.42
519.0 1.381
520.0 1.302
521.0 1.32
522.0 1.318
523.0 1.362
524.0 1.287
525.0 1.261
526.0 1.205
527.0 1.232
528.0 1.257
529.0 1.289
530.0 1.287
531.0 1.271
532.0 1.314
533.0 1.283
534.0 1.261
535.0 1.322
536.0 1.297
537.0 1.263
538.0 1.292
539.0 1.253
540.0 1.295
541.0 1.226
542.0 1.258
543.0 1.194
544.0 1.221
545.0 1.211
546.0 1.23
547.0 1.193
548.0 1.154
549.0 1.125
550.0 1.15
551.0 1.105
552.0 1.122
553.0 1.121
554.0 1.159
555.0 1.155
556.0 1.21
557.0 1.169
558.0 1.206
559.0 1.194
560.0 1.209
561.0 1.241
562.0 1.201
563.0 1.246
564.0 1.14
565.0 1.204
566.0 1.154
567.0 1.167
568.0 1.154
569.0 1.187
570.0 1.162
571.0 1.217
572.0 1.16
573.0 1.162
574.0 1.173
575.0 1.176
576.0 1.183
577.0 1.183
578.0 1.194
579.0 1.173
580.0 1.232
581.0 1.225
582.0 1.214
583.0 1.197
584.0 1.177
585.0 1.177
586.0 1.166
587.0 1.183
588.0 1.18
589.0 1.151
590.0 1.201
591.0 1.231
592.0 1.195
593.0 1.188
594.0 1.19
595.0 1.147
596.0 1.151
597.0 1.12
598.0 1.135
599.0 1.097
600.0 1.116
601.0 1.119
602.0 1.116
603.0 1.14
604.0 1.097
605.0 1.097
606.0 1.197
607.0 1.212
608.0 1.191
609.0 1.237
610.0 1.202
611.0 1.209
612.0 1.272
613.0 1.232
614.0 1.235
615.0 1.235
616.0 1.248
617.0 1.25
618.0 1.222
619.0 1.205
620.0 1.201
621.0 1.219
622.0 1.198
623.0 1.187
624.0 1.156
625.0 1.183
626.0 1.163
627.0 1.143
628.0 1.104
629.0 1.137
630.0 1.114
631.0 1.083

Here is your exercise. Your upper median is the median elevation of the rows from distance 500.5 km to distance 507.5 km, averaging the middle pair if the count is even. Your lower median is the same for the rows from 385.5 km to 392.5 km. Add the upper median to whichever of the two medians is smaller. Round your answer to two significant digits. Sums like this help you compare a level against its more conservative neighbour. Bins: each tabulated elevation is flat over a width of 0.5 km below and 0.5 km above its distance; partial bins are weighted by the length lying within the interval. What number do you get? 2.9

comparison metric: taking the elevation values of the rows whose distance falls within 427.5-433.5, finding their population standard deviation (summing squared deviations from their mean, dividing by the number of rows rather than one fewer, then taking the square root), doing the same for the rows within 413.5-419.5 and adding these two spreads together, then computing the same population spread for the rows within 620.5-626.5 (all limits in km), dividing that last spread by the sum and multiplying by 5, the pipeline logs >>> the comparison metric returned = 1.8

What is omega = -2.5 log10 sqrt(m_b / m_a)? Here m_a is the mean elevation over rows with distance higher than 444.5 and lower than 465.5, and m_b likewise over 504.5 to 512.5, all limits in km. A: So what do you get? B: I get 0.026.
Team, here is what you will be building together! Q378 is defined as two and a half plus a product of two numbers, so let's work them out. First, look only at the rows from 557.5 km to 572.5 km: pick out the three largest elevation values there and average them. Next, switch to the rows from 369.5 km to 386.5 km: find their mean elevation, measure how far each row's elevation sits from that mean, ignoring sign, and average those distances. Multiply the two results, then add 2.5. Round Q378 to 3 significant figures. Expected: 2.53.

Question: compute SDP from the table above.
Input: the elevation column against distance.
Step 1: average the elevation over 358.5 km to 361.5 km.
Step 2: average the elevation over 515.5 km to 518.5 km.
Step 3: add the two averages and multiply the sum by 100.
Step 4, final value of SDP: 270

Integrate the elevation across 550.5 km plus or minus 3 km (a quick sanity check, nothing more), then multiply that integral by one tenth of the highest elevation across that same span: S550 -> 0.78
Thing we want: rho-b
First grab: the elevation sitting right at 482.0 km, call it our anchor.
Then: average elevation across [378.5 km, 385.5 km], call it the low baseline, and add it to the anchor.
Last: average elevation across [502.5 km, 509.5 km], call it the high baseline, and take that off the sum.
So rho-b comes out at 1.24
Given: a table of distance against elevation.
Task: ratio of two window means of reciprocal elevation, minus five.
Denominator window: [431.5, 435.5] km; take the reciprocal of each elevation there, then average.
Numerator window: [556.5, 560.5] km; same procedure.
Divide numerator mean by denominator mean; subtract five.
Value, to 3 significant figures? -3.86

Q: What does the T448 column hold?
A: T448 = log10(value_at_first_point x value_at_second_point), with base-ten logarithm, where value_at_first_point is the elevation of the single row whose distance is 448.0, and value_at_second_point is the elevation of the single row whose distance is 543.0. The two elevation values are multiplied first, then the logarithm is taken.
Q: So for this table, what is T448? 0.298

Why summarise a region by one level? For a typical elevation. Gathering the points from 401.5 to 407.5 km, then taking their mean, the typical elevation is 1.36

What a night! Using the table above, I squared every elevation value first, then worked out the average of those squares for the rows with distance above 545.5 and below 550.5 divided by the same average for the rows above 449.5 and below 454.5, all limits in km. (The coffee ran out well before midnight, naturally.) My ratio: 0.51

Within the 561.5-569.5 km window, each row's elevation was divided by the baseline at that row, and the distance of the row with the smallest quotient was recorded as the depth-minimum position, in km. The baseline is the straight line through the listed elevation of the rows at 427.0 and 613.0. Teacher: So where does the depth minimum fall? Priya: 564.0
